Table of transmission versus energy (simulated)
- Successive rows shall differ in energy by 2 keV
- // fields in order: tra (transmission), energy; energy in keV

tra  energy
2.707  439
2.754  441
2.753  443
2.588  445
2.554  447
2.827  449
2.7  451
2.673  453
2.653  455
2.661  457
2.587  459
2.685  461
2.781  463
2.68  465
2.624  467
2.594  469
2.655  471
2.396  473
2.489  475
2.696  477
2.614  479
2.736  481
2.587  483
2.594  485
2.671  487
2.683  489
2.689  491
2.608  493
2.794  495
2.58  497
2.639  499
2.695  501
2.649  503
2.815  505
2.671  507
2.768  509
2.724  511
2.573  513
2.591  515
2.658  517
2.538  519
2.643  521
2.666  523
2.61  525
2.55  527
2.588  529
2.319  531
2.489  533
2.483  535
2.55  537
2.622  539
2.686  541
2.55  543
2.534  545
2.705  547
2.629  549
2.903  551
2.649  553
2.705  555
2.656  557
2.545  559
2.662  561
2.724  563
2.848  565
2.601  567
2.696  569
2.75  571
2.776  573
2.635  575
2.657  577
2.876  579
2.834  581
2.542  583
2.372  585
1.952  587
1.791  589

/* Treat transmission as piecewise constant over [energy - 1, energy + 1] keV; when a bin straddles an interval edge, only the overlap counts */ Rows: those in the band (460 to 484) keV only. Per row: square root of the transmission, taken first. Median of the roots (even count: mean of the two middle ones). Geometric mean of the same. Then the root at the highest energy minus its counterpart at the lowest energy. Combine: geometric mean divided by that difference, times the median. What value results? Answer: -87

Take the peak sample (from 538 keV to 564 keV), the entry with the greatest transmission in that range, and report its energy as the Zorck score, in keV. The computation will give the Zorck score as 551 keV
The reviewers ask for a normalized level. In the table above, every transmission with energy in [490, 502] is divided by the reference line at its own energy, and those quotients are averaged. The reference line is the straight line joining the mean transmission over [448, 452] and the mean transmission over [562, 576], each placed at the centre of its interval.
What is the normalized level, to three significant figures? 0.971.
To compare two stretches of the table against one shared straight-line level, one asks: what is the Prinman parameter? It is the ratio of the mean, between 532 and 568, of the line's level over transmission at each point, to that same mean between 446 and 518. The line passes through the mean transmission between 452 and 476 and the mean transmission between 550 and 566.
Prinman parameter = 1.030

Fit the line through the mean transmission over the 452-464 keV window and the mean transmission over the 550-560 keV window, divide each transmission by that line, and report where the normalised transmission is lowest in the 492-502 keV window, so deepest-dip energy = 497 keV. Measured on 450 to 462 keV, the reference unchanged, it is 459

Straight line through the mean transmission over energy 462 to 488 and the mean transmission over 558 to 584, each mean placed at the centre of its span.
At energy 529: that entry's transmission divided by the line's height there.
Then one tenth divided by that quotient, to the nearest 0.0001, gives 0.1031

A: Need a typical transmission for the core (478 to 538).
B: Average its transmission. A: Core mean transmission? 2.63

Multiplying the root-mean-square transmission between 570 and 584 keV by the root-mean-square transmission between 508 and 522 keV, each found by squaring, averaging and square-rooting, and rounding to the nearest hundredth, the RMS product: 7.21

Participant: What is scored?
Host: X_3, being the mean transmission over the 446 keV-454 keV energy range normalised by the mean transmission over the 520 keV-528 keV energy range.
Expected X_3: 1.03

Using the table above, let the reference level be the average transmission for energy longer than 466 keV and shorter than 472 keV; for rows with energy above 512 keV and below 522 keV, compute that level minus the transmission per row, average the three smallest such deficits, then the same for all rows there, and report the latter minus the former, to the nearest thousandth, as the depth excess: 0.030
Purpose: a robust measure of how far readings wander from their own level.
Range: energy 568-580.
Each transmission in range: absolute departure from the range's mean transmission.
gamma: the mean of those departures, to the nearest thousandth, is 0.069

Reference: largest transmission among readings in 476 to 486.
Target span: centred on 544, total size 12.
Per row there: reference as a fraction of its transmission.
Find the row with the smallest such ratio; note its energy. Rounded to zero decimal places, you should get 547 keV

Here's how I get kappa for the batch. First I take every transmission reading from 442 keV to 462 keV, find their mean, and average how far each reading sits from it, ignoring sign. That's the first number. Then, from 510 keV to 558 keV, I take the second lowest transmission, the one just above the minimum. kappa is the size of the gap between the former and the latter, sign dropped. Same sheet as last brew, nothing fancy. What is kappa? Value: 2.42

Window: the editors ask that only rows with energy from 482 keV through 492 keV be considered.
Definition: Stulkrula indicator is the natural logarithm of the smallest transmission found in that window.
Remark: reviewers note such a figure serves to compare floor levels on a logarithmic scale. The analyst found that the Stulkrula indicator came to 0.950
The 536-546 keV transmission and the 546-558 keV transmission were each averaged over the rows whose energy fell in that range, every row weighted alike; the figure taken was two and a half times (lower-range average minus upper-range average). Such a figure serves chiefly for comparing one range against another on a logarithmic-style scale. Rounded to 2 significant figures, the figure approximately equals -0.30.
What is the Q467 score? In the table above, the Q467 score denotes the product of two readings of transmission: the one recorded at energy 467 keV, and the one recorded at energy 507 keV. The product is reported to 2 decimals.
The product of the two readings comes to 7.01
